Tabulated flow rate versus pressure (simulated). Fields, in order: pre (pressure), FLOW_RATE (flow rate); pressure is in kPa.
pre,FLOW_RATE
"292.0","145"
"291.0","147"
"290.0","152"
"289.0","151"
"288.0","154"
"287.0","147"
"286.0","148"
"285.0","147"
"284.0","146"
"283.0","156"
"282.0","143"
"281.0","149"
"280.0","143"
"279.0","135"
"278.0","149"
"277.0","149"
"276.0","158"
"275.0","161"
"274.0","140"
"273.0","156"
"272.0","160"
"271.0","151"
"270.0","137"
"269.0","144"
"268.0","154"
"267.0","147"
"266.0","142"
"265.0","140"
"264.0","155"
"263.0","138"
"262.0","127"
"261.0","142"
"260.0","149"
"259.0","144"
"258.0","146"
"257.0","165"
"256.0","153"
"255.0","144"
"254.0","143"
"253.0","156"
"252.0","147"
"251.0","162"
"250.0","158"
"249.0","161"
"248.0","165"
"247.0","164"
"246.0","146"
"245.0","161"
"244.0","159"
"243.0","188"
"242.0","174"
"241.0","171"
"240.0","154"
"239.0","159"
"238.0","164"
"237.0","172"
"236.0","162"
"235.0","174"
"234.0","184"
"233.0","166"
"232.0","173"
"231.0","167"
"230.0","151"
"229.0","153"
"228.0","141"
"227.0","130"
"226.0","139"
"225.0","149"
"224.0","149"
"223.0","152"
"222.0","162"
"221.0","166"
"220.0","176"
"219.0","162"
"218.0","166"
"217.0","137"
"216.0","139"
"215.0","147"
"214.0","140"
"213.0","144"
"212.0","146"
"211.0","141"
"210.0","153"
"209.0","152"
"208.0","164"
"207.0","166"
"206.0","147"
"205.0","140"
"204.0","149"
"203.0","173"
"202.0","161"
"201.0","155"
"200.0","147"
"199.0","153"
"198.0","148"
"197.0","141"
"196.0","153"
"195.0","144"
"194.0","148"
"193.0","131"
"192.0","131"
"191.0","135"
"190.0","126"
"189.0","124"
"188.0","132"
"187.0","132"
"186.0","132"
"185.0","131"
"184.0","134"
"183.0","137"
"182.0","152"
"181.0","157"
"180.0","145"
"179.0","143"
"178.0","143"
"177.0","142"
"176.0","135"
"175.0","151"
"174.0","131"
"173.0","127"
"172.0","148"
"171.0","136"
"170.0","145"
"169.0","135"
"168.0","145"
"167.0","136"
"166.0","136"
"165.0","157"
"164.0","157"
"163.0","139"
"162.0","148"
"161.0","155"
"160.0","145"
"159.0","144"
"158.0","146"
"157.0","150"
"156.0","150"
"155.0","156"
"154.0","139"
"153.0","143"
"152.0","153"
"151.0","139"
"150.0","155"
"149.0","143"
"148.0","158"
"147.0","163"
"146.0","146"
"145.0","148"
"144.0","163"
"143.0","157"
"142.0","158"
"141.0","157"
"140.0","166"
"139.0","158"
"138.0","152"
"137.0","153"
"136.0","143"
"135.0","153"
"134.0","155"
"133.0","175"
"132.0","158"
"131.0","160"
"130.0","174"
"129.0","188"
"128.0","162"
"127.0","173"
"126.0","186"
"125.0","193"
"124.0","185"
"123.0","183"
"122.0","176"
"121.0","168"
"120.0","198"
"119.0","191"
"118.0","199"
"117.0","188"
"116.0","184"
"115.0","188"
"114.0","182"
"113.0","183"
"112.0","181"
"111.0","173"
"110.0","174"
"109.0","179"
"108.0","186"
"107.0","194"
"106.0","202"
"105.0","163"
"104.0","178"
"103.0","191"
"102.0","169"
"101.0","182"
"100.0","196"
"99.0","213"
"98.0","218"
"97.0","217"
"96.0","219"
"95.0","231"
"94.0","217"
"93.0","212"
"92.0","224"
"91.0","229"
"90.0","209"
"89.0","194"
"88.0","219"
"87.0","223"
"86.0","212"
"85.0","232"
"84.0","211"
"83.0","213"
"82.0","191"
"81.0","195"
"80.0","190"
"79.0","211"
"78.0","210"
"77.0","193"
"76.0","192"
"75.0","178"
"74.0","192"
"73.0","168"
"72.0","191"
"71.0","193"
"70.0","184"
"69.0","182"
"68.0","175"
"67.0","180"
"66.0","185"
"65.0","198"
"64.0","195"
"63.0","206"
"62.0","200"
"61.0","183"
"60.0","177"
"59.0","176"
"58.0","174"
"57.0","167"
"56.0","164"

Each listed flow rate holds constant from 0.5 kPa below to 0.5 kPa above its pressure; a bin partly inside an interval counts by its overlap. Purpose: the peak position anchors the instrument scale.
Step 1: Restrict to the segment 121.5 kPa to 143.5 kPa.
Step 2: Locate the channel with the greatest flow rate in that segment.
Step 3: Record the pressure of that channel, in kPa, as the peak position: 125.0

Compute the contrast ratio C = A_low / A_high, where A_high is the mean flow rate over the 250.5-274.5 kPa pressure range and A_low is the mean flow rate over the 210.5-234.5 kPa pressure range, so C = 1.0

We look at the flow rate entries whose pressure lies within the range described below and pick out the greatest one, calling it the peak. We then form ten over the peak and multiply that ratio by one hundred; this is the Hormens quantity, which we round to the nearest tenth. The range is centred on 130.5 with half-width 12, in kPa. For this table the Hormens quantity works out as 5.1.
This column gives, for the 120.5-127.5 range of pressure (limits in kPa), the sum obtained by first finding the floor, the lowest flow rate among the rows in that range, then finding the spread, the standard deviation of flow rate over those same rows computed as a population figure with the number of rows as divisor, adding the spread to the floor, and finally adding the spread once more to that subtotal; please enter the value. 184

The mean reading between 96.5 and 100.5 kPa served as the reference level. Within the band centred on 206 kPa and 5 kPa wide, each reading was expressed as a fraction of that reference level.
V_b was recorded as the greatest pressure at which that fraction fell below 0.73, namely 206.0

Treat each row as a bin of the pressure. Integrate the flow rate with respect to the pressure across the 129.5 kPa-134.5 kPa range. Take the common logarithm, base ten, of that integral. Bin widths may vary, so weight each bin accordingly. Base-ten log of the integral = 2.91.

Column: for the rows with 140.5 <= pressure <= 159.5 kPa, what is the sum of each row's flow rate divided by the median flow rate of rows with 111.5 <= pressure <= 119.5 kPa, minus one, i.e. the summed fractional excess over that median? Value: -3.6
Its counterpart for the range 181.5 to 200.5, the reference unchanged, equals -4.9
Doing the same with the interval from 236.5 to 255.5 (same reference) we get -2.6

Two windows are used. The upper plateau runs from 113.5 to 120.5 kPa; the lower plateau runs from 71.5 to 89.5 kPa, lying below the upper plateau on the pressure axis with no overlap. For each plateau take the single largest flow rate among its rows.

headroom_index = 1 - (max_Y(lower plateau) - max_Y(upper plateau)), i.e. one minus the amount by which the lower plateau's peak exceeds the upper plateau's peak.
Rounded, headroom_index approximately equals -32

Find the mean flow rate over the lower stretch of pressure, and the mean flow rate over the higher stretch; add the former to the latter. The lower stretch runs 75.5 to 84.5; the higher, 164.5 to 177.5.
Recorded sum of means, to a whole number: 341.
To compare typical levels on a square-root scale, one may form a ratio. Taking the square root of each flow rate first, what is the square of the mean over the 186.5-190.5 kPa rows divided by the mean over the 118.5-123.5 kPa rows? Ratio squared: 0.70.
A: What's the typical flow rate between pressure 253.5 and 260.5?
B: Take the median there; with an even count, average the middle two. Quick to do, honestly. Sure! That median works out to 146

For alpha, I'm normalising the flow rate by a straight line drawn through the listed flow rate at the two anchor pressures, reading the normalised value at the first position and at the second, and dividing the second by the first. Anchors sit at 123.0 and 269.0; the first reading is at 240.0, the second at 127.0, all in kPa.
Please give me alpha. 0.94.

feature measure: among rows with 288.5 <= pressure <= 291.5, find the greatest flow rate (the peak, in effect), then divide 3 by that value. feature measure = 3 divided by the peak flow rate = 0.0197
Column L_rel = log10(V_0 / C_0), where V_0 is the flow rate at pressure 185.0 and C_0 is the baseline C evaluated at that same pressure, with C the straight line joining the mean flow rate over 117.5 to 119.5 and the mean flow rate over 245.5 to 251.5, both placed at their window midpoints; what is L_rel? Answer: -0.13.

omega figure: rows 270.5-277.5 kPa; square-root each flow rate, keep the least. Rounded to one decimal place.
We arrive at 11.8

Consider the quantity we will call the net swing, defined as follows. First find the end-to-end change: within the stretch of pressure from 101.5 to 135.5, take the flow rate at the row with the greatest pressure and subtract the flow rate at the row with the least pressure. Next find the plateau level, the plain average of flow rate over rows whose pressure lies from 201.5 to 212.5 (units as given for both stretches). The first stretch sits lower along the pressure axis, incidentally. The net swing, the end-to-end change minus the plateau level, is -170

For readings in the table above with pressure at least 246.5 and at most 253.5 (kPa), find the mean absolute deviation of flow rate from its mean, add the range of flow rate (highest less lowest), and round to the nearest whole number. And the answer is 23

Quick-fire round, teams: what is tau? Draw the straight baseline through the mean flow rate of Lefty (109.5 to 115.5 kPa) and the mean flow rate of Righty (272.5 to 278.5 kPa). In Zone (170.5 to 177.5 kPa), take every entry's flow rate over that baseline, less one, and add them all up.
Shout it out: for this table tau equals -1.3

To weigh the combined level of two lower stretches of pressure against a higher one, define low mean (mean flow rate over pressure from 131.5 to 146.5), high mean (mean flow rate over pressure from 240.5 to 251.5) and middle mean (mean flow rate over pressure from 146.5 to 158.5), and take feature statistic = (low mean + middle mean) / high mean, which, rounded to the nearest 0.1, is 1.9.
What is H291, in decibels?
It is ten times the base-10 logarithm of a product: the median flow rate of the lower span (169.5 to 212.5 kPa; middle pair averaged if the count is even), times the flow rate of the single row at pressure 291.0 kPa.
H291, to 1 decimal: 43.3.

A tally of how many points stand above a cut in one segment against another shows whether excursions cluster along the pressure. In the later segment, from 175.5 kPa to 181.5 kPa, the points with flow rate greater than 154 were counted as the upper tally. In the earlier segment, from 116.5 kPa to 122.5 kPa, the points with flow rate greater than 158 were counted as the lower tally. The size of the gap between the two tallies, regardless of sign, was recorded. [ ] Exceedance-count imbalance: 5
